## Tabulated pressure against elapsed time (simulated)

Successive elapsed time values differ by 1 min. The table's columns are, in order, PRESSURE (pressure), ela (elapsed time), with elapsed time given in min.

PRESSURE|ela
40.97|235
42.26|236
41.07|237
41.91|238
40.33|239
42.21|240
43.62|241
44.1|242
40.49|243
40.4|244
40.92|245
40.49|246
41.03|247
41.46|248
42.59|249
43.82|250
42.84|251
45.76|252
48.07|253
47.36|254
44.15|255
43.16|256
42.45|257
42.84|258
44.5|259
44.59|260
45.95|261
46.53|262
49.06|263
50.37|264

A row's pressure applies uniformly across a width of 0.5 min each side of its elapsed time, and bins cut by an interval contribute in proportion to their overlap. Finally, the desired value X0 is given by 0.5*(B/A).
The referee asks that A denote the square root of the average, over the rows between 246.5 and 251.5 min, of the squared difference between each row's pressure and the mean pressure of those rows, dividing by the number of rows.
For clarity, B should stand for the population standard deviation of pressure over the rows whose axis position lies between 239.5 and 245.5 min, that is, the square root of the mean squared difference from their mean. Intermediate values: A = 1.00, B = 1.48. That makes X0 0.74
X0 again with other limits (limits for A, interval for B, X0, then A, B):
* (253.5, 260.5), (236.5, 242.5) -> 0.43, 1.52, 1.32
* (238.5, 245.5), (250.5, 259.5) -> 0.66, 1.48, 1.95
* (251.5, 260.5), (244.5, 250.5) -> 0.31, 1.85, 1.14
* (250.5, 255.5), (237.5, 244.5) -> 0.37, 1.95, 1.44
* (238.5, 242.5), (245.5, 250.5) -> 0.41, 1.47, 1.19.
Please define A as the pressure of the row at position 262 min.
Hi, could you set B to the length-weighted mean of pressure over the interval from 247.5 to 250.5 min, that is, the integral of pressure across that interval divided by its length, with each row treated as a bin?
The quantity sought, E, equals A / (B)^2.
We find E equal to 0.0256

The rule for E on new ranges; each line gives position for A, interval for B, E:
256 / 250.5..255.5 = 0.0207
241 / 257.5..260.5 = 0.0226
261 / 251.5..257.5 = 0.0225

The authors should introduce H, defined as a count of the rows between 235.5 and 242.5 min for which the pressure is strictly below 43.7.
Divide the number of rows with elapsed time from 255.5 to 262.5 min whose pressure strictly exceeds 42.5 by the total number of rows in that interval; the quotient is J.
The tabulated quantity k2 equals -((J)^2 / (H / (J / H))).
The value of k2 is -0.017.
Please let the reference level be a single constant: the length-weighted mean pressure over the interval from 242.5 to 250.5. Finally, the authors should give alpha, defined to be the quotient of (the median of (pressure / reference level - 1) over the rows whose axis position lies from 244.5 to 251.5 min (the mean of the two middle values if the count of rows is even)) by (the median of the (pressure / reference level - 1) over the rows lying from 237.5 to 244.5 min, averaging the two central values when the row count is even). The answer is 0.1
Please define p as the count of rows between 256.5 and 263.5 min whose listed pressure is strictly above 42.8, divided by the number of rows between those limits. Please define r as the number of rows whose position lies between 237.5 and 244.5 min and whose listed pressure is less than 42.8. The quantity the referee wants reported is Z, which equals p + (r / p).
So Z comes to 6.7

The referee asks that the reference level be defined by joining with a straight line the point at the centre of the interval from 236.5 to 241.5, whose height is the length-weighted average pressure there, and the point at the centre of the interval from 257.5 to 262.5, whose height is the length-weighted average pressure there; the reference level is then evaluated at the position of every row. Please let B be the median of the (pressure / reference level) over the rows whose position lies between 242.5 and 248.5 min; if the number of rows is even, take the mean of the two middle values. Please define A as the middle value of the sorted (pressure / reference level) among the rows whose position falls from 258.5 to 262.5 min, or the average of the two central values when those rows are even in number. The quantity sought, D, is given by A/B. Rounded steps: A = 1.01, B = 0.95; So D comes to 1.06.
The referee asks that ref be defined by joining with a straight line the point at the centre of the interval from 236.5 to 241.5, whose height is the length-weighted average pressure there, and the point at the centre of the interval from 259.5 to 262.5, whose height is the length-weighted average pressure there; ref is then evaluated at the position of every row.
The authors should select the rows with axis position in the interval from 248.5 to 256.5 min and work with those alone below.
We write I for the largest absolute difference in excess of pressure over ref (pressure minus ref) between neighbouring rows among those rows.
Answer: 3.4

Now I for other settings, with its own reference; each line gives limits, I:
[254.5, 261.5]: 1.5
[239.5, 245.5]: 3.8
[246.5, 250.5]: 1.1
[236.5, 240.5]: 1.8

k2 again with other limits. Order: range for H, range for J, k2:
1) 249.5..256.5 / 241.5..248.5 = -0.001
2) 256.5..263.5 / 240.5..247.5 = -0.006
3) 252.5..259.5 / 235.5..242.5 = -0.003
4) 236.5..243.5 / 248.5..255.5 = -0.028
